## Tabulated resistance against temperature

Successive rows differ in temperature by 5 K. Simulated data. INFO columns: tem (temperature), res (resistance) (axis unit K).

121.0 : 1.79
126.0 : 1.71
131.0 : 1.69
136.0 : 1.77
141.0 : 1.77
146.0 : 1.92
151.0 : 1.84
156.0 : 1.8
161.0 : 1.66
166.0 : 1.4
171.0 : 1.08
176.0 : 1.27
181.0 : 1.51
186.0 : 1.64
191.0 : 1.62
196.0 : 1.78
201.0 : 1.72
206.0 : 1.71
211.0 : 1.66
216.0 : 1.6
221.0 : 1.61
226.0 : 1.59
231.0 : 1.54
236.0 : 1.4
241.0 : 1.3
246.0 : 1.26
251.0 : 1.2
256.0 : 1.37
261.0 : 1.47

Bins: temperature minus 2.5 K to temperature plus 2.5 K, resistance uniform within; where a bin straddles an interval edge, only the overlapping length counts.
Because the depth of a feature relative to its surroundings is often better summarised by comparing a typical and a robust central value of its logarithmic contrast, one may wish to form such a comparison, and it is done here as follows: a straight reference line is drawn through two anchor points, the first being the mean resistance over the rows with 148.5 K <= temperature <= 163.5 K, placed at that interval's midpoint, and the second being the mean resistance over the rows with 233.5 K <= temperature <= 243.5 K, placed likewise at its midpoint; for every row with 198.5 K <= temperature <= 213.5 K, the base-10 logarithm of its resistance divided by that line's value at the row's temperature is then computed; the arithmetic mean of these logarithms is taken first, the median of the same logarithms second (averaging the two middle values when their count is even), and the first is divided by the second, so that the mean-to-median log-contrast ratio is 1.03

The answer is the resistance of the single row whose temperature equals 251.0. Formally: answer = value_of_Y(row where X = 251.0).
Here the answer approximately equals 1.2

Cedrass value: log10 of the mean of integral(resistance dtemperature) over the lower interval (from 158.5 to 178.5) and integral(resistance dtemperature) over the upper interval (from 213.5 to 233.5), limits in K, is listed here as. 1.47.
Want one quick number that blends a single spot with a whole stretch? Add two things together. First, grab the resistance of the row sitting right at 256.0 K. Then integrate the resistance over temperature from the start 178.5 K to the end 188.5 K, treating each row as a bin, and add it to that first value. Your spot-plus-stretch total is 17.1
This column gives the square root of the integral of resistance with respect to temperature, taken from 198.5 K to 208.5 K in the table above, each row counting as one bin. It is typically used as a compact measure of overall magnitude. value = 4.14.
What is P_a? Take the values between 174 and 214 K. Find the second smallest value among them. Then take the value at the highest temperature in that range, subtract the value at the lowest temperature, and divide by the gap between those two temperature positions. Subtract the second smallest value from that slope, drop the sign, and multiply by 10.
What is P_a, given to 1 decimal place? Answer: 15.0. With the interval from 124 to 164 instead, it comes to 16.9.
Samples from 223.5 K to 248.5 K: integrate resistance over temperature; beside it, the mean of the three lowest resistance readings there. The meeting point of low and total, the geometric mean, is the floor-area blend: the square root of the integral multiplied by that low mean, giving 6.8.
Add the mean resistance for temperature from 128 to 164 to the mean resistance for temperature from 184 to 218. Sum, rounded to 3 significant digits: 3.45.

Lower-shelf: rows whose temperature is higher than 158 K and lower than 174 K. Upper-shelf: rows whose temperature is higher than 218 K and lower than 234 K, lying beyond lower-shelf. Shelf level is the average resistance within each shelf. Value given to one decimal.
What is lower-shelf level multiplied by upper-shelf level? 2.2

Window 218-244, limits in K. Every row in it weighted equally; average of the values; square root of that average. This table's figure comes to 1.22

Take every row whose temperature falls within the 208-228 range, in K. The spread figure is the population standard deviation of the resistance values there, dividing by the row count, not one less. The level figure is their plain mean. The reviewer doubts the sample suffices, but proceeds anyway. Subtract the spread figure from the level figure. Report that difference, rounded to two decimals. 1.59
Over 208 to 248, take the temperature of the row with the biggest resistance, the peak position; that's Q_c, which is 211.0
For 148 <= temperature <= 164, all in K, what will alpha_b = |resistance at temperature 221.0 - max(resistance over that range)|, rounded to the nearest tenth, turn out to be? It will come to 0.2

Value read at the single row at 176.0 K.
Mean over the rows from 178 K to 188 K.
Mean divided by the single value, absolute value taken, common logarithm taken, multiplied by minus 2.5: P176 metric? -0.2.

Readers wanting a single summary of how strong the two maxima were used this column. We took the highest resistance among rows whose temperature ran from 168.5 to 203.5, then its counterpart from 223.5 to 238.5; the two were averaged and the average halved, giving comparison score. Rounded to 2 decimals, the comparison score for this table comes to 0.84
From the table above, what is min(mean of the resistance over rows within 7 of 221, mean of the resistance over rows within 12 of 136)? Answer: 1.60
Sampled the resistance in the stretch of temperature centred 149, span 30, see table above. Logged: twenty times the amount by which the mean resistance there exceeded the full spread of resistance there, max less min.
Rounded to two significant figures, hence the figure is 31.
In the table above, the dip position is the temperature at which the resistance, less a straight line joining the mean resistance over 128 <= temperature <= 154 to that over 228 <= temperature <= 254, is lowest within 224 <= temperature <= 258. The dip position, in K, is 251.0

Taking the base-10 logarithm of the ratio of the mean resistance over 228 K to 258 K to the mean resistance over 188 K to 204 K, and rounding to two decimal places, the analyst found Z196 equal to -0.10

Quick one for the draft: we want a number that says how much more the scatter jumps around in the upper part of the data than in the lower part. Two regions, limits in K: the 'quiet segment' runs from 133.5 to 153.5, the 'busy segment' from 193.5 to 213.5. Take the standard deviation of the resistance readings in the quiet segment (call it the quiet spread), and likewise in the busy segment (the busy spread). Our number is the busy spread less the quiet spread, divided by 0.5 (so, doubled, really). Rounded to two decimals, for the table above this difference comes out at -0.04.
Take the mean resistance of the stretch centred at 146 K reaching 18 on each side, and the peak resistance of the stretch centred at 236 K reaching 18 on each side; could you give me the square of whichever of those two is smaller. 2.59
